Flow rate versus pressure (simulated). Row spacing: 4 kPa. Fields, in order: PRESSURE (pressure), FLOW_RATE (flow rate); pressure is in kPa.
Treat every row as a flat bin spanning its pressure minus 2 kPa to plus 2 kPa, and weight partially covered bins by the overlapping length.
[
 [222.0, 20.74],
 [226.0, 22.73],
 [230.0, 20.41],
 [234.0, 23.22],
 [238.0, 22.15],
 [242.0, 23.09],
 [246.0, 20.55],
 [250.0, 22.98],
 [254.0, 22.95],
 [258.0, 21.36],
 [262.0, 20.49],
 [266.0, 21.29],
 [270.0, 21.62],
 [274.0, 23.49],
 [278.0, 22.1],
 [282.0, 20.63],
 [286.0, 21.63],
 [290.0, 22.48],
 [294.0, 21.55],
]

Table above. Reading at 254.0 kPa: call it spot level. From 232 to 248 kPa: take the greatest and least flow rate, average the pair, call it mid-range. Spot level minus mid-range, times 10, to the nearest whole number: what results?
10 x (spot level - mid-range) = 11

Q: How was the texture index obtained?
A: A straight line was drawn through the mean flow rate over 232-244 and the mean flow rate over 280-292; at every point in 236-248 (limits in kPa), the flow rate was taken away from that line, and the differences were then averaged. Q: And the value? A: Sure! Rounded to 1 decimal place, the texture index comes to 0.8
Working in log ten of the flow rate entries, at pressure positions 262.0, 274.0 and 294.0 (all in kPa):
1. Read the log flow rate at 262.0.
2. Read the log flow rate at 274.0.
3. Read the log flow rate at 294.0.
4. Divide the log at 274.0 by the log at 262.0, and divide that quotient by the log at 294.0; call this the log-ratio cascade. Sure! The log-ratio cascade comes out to 0.78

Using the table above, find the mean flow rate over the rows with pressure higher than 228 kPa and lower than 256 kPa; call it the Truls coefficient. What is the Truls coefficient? 22.2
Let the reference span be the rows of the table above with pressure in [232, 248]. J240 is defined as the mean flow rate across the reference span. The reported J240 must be 22.3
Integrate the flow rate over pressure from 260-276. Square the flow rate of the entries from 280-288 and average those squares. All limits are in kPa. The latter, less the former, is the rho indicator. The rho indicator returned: 99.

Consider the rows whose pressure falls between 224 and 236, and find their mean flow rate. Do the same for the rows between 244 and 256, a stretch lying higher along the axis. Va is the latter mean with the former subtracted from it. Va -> 0.04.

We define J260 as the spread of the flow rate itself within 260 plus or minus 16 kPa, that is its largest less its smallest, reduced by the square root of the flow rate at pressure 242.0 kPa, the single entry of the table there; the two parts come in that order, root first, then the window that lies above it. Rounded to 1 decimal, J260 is -1.8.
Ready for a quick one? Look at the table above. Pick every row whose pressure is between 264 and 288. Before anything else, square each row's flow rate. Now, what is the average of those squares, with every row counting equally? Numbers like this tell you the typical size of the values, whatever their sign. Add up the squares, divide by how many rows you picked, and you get 476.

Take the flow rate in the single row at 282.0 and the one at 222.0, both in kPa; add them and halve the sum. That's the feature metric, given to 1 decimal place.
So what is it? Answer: 20.7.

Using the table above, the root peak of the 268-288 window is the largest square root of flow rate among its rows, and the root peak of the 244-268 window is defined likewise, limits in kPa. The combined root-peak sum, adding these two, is 9.64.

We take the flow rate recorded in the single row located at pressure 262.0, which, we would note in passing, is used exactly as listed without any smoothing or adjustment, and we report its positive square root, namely 4.53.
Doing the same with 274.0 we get 4.85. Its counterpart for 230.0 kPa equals 4.52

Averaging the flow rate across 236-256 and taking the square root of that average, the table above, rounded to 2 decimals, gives 4.73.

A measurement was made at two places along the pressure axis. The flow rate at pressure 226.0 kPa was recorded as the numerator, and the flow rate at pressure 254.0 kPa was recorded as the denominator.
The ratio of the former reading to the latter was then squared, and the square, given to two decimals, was 0.98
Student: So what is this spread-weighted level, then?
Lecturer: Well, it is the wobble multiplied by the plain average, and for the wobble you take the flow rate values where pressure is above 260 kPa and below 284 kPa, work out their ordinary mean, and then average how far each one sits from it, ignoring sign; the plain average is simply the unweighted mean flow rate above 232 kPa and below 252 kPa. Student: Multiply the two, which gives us 17.9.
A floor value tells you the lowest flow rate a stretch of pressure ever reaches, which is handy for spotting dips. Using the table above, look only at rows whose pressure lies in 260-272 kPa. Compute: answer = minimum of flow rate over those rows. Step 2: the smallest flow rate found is 20.49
